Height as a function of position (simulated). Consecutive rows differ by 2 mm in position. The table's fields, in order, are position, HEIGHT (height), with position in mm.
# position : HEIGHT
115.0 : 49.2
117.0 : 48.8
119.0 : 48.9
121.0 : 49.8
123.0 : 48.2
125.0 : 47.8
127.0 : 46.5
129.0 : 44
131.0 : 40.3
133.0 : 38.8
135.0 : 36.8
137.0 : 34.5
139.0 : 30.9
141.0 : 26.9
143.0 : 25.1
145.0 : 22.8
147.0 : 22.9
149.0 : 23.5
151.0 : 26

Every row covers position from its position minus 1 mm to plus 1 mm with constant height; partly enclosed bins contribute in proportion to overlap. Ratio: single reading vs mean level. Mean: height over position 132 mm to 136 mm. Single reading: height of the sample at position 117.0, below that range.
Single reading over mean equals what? 1.29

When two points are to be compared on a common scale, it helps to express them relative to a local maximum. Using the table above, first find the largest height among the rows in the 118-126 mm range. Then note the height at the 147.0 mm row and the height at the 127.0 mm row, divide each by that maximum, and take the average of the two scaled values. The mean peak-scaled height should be 0.697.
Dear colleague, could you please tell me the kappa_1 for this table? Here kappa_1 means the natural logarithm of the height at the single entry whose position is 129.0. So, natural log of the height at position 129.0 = 3.78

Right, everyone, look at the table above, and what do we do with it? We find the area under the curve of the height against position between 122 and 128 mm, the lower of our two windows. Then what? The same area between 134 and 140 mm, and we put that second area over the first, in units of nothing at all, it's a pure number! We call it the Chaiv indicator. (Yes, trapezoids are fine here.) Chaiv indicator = 0.72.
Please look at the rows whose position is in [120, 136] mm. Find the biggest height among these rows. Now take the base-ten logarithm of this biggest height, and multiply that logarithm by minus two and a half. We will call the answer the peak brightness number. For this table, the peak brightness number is -4.24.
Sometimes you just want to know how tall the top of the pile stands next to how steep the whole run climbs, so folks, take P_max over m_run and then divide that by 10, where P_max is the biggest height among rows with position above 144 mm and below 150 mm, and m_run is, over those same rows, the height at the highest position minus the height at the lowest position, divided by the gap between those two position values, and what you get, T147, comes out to 13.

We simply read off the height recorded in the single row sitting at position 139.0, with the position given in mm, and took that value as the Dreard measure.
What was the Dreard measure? 30.9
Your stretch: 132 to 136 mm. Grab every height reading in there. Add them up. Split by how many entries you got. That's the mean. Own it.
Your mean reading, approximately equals 38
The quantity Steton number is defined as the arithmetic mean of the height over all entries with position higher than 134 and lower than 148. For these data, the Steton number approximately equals 29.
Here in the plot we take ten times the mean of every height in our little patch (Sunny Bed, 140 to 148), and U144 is 244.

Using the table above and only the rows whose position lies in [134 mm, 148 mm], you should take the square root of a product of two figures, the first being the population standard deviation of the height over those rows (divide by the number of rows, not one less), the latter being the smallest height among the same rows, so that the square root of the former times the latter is 10.9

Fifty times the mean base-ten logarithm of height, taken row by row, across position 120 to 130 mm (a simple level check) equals 84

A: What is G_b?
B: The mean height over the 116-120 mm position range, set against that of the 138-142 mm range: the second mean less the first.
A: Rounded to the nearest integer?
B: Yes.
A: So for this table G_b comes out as -20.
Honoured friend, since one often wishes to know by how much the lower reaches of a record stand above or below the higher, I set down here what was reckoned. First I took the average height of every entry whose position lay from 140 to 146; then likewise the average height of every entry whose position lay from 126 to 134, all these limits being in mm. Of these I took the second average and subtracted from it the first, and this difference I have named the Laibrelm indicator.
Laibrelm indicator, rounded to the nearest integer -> 17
